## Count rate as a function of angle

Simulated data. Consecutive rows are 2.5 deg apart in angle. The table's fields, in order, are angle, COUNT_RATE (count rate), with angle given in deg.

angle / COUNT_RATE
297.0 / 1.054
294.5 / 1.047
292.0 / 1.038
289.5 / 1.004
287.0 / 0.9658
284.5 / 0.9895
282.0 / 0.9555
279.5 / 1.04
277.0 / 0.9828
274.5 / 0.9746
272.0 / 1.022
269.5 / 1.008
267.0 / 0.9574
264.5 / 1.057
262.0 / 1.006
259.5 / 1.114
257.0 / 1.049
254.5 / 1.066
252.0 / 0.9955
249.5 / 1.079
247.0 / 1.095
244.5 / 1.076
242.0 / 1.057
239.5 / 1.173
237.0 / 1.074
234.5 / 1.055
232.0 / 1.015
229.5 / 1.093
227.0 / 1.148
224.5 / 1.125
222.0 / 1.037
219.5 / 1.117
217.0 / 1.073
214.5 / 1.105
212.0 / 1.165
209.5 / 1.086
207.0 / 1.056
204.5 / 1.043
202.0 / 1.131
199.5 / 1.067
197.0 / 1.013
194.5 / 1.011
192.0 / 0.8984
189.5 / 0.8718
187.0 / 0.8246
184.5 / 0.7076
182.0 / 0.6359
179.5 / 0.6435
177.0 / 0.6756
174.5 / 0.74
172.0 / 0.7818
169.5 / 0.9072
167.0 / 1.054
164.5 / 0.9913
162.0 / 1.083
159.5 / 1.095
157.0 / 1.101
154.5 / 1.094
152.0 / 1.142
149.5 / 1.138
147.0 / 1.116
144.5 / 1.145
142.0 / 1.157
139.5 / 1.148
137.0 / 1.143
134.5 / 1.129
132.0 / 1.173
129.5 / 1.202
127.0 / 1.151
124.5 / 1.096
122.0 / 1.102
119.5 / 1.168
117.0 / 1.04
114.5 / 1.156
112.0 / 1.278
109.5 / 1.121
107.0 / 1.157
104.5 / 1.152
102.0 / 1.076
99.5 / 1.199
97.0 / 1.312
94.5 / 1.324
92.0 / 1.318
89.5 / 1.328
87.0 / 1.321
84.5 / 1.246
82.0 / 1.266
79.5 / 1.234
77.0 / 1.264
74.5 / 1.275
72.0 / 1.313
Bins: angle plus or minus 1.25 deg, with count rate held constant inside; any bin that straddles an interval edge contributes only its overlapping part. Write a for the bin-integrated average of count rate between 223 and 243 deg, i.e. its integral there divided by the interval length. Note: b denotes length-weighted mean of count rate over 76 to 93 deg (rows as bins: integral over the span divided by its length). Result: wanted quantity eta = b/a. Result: 1.2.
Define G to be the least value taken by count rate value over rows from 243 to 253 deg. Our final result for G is 0.9955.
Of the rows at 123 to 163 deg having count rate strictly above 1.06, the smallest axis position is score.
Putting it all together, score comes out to 124.5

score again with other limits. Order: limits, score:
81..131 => 82.0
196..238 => 199.5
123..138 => 124.5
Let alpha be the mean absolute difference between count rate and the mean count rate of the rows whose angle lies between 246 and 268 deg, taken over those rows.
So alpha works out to 0.040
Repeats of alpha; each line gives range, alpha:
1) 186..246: 0.060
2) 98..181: 0.105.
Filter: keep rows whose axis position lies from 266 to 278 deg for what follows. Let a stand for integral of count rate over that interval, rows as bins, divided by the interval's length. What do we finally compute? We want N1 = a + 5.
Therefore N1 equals 5.99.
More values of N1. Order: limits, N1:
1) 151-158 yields 6.11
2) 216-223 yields 6.08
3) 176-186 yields 5.67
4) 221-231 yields 6.10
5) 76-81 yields 6.25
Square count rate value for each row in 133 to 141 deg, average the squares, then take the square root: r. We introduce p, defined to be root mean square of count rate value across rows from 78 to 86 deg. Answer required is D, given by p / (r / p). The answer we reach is 1.4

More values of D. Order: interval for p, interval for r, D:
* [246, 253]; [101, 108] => 1.0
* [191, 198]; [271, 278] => 1.0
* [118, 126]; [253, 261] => 1.2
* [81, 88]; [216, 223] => 1.5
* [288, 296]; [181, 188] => 1.5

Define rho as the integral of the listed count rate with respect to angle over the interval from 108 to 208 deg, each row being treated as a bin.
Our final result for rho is 103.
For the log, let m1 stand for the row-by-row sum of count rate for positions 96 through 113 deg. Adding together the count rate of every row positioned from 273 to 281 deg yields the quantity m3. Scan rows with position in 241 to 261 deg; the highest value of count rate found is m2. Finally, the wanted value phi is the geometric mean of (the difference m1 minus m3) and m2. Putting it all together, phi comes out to 2.4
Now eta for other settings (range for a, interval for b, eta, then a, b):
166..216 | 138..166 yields 1.2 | 0.92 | 1.11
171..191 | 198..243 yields 1.5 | 0.74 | 1.09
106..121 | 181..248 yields 0.9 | 1.15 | 1.03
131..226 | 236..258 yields 1.1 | 1.01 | 1.07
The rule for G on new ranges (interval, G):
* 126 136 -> 1.129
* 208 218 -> 1.073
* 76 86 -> 1.234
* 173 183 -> 0.6359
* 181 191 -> 0.6359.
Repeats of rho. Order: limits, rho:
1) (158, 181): 20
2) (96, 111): 18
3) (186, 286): 104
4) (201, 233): 35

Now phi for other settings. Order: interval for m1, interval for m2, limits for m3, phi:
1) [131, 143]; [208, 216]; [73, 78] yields 1.9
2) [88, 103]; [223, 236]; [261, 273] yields 1.7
